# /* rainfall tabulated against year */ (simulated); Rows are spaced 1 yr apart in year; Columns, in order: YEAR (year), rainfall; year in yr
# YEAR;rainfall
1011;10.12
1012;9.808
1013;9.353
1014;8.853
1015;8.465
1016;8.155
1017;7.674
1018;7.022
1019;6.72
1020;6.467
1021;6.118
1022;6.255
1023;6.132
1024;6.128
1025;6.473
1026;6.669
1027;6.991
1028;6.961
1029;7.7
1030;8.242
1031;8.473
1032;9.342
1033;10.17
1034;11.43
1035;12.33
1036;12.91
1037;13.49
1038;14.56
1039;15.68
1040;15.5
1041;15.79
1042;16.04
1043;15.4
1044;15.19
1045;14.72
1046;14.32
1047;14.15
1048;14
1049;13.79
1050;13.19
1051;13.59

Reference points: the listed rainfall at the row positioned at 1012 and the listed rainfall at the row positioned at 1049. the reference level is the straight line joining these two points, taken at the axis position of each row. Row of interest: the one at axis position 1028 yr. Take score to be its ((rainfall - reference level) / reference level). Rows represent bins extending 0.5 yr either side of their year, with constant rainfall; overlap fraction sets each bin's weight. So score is -0.4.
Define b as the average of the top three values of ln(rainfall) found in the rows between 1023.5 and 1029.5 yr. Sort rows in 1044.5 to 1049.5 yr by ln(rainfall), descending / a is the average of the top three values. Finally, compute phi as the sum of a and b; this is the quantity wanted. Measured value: 4.64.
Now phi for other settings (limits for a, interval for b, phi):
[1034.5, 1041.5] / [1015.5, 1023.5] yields 4.78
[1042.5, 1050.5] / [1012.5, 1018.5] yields 4.90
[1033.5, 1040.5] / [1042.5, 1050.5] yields 5.44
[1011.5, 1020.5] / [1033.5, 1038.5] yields 4.85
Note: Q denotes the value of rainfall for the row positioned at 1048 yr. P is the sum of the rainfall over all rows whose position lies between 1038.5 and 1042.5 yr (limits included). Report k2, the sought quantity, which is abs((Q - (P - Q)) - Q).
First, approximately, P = 63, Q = 14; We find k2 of 49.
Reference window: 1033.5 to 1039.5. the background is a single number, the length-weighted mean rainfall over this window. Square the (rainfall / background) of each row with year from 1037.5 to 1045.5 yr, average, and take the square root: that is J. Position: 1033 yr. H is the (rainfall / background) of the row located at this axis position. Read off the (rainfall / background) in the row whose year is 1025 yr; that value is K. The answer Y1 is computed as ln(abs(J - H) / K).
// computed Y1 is -0.2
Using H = 0.76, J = 1.15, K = 0.48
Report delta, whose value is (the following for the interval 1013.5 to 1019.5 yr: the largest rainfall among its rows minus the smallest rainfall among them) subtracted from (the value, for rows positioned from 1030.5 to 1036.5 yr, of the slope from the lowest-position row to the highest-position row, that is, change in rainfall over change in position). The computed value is -1.2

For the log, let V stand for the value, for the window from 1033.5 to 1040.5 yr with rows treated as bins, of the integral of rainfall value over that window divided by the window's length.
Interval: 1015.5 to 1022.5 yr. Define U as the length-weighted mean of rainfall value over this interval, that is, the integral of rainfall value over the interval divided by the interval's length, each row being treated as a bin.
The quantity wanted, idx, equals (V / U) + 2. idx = 4.0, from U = 7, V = 14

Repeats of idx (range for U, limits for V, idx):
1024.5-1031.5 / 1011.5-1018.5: 3.2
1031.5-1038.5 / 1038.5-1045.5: 3.3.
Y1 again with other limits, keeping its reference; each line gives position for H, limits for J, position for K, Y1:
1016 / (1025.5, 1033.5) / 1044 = -8.3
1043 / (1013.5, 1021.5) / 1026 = 0.2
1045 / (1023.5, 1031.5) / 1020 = 0.1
